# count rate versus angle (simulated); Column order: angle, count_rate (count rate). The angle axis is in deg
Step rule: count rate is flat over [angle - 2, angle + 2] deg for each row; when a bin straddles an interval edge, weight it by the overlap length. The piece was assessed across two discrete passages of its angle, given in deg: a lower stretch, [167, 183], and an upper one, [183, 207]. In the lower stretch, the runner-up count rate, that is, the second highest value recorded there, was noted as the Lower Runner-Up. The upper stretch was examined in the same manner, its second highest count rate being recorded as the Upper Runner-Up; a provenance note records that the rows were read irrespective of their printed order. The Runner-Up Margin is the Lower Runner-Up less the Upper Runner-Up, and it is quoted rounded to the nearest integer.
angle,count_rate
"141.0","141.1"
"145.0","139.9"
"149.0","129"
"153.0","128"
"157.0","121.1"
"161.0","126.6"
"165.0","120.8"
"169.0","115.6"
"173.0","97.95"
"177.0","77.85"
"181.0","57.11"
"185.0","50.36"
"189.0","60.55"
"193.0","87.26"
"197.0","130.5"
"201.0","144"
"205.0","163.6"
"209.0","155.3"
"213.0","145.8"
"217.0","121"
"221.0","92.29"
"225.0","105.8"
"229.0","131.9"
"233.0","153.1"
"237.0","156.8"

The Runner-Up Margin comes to -46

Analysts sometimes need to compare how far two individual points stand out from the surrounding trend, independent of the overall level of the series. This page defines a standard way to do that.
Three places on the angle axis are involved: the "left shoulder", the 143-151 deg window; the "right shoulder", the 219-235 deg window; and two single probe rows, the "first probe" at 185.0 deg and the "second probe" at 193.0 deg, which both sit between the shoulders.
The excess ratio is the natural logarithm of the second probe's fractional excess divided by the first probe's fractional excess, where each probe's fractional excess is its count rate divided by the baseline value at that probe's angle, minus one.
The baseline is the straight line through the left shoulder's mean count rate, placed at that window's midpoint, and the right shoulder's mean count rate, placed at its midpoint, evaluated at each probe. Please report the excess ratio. -1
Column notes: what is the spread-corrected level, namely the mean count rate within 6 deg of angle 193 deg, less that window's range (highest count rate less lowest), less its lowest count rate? -38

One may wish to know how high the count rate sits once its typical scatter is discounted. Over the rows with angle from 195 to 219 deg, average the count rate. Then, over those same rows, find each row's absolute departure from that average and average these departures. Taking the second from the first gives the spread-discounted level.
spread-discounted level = 132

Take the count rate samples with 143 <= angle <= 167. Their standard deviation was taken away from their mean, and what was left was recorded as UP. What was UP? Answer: 121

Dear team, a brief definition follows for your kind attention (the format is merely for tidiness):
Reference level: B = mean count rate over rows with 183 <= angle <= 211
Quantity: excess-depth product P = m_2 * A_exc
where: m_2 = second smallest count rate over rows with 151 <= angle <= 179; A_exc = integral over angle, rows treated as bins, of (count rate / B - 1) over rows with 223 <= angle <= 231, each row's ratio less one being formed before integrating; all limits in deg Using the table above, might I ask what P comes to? 40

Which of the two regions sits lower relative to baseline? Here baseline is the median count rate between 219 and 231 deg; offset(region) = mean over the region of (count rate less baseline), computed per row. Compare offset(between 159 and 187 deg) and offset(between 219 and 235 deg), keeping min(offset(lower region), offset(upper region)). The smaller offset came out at -13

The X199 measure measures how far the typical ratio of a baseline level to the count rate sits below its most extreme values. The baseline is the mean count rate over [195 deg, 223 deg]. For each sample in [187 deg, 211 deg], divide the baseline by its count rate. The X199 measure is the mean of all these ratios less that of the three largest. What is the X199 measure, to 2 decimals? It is -0.37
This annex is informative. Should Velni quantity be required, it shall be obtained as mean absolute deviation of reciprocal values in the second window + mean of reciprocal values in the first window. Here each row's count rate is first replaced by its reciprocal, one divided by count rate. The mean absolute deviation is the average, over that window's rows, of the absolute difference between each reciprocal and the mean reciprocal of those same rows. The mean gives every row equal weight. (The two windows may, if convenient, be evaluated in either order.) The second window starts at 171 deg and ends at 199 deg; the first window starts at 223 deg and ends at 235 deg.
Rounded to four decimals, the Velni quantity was 0.0115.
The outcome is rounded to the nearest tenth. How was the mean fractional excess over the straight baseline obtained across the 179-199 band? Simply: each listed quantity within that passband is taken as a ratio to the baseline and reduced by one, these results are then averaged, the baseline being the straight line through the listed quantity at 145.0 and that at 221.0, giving -0.3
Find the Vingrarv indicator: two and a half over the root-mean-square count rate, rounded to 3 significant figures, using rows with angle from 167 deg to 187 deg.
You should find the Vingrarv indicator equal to 0.0300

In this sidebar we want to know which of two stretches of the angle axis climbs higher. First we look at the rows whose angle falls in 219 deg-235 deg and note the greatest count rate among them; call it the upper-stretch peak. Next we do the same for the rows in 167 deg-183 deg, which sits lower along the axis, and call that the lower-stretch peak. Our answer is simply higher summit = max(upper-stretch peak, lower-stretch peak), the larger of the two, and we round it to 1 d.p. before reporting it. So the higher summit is 153.1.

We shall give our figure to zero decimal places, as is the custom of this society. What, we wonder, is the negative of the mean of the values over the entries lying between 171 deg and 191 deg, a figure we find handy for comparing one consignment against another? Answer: -69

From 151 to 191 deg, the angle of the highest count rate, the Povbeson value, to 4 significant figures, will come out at 153.0 deg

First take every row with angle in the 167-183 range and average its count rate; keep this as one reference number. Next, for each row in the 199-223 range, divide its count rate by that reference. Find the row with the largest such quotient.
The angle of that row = 205.0 deg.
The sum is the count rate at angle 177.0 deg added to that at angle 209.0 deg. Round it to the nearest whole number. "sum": 233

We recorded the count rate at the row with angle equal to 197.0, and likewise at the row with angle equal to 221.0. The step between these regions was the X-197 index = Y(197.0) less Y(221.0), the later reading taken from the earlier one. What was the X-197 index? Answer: 38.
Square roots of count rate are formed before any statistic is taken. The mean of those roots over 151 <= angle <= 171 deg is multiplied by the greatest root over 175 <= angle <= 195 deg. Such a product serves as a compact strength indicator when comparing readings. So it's 103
